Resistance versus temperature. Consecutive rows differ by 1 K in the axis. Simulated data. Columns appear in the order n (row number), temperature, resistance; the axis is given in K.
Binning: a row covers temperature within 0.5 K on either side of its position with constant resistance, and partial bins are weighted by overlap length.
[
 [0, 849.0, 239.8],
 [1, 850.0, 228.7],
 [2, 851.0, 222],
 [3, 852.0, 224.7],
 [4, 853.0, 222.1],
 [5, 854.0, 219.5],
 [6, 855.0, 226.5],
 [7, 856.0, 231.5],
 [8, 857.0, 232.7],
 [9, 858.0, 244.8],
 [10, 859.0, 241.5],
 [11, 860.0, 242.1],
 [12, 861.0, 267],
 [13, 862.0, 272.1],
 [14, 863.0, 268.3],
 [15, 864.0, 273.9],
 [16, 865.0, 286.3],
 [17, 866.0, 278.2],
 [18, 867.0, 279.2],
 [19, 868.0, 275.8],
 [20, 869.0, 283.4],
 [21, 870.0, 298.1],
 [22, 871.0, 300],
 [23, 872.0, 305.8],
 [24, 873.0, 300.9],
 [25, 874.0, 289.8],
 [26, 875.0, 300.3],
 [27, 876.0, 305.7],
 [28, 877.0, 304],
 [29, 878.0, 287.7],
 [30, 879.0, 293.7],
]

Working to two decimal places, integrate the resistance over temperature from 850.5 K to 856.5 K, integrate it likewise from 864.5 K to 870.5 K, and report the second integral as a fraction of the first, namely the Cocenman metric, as 1.26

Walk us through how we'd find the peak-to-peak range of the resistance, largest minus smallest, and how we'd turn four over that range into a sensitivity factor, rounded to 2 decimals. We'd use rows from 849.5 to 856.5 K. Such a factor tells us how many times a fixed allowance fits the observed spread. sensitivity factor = 0.33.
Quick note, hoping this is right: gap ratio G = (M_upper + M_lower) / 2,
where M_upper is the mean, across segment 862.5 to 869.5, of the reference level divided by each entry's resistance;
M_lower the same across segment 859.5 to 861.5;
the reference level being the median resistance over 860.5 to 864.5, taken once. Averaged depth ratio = 1.02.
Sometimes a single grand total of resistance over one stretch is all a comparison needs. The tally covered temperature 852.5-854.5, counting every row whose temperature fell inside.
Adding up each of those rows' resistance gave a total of 442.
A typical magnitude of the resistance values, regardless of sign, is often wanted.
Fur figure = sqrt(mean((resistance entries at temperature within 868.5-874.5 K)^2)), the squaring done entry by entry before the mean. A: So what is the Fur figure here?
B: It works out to 296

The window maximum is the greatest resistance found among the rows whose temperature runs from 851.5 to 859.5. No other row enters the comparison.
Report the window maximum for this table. 244.8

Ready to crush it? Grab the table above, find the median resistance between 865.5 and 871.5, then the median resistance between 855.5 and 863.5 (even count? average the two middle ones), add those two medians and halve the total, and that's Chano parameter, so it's 262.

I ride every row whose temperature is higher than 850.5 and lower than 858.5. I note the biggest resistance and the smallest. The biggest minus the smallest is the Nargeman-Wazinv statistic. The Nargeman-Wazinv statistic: 25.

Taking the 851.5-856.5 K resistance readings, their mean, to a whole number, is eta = 225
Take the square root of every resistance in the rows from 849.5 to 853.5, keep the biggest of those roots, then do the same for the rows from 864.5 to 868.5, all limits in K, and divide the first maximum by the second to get 0.89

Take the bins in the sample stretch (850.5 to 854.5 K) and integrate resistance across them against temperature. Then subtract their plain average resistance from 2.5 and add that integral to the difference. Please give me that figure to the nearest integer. 669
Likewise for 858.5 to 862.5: 770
